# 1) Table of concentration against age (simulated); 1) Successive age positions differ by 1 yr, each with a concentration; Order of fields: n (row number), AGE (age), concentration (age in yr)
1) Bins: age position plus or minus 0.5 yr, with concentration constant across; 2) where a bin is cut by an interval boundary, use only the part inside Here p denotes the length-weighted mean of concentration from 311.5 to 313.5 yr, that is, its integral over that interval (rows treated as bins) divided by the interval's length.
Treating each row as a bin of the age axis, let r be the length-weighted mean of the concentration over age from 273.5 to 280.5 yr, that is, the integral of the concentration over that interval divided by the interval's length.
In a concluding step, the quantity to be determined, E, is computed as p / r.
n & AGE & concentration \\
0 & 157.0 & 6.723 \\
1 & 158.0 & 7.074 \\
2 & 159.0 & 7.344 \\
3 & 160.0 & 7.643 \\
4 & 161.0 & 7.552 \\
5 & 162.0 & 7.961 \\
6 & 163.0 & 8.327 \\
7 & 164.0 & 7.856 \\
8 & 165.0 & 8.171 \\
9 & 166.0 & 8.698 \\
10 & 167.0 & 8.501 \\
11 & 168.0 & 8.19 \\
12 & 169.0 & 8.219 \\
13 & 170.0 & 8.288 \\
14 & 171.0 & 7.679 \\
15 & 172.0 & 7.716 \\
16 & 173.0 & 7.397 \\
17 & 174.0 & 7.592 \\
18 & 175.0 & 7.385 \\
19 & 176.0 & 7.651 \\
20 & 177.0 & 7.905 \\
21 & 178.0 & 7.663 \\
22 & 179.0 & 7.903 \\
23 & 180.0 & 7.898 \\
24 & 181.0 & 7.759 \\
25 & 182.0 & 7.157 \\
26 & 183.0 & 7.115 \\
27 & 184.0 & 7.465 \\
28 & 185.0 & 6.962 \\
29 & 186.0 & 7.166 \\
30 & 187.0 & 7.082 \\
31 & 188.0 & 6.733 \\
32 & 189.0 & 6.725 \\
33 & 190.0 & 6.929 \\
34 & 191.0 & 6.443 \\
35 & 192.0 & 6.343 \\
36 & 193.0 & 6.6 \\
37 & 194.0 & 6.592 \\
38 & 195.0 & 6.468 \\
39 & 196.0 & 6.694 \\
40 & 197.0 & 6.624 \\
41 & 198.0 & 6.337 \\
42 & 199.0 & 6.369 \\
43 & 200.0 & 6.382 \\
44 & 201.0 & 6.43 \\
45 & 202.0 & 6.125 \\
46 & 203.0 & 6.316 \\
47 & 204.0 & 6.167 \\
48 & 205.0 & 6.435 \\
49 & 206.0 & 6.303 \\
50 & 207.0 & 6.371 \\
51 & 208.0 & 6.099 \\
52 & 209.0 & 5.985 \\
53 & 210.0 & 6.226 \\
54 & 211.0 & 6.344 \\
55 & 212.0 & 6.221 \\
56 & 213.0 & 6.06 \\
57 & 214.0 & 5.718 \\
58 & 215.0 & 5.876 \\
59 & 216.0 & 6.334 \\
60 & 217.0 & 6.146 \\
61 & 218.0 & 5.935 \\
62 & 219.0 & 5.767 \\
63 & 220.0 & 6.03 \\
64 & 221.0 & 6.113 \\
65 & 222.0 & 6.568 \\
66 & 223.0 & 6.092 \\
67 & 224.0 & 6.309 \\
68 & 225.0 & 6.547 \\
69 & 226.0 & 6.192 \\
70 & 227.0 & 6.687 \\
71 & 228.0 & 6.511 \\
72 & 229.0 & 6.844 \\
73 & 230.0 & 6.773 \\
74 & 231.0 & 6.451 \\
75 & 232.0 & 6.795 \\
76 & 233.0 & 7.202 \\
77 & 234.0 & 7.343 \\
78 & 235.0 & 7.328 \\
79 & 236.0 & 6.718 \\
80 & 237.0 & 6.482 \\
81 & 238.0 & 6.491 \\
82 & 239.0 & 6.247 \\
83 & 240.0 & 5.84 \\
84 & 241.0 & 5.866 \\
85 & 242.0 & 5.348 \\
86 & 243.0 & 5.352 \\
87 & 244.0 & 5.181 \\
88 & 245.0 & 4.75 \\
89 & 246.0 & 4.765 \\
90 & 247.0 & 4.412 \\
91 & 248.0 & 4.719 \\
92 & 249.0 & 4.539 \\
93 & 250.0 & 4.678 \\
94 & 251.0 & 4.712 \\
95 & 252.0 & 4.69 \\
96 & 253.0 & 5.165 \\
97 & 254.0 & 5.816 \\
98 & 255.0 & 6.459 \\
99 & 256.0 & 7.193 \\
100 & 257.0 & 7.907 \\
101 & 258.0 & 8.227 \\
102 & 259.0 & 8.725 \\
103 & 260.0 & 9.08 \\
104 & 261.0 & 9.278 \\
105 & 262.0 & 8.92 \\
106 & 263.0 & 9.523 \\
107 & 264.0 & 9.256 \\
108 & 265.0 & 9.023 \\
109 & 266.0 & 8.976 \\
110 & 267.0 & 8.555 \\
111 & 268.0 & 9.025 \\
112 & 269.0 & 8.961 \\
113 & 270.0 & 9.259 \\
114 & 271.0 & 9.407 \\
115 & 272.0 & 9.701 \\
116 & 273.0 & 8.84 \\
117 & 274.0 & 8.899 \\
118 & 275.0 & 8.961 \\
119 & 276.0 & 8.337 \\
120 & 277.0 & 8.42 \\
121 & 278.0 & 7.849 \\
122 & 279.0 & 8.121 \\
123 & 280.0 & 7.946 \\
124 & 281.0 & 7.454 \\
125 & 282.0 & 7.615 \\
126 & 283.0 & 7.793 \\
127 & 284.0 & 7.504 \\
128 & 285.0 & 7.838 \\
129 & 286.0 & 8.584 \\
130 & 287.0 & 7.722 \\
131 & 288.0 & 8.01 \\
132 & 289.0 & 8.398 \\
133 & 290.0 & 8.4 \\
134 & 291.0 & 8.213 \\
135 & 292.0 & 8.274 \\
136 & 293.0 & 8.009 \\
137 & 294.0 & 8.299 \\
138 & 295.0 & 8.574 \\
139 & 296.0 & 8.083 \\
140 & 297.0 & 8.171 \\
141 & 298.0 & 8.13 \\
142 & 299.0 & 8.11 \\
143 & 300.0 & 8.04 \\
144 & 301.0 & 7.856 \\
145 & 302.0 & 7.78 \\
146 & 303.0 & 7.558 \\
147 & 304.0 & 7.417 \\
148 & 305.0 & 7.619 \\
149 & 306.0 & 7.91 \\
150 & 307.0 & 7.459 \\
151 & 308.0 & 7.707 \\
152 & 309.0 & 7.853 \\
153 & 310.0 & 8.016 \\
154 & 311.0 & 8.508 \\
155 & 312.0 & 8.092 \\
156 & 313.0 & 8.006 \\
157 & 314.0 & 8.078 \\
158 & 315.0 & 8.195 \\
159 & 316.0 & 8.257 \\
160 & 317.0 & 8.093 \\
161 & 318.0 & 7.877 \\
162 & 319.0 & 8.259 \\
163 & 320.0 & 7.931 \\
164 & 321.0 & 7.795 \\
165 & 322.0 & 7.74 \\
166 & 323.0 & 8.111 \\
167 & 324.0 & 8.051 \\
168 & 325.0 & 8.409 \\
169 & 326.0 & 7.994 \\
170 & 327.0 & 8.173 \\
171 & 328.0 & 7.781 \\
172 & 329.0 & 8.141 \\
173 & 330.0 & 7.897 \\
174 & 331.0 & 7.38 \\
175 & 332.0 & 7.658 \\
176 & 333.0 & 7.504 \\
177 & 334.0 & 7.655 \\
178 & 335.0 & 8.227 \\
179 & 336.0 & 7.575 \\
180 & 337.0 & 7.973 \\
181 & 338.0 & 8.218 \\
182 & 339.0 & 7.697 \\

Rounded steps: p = 8.05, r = 8.4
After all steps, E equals 0.96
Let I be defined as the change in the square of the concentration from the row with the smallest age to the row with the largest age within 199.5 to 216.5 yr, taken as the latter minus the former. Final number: -1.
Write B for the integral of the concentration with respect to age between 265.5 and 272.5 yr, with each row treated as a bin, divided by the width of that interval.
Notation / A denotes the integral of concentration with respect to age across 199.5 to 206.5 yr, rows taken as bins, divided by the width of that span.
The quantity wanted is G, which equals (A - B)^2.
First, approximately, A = 6.3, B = 9.1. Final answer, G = 8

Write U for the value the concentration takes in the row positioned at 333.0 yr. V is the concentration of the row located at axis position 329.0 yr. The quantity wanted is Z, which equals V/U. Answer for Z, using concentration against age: 1.08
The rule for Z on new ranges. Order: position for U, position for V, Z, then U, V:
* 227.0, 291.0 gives 1.23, 6.687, 8.213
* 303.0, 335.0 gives 1.09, 7.558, 8.227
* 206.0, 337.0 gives 1.26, 6.303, 7.973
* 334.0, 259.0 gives 1.14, 7.655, 8.725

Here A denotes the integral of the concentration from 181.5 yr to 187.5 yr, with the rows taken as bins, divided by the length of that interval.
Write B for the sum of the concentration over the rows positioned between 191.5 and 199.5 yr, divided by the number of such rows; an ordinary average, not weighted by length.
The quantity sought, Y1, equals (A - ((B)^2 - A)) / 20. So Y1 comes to -1.4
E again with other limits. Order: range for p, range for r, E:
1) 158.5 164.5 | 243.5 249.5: 1.65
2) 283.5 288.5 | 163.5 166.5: 0.96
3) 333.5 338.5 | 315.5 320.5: 0.98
